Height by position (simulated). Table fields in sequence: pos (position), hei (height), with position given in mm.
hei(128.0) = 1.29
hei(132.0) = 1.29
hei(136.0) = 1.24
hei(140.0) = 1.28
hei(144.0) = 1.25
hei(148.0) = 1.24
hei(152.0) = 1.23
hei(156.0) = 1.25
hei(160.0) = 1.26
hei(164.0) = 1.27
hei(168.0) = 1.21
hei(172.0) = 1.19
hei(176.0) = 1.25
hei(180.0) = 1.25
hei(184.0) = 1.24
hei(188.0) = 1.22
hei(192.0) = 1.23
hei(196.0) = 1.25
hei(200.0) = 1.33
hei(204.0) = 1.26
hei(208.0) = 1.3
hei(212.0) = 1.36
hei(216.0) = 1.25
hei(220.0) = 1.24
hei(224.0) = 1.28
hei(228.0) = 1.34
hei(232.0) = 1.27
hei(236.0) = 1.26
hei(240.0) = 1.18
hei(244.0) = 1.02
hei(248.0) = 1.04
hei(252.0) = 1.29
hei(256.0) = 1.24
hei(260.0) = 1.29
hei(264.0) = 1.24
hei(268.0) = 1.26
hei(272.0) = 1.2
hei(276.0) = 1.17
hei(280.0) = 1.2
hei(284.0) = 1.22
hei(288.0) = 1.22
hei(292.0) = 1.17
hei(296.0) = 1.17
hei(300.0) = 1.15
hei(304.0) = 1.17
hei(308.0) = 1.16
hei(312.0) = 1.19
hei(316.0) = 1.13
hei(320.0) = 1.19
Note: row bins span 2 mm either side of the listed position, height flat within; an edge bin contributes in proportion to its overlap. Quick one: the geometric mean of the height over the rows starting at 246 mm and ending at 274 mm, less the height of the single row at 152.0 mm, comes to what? -0.010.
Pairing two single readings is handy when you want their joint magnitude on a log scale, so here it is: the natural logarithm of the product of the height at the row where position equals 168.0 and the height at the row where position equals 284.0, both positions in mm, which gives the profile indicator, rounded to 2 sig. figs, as 0.39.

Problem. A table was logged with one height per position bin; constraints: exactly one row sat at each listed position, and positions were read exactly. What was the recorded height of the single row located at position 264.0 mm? 1.24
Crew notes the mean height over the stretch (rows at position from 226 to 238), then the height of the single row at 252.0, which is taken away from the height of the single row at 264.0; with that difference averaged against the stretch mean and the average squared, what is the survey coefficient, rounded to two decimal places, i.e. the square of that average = 0.38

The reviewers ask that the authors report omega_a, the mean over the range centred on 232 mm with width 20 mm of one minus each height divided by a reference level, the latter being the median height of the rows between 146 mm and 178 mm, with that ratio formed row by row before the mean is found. -0.02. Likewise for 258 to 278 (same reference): 0.01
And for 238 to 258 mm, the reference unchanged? 0.07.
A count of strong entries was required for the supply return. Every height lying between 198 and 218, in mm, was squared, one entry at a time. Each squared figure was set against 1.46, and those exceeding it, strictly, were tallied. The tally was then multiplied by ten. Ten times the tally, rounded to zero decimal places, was 50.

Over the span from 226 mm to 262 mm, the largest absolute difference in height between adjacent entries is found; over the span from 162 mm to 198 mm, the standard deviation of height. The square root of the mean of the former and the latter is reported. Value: 0.37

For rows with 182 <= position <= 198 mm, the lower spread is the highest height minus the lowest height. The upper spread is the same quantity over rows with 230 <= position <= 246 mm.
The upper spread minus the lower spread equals 0.22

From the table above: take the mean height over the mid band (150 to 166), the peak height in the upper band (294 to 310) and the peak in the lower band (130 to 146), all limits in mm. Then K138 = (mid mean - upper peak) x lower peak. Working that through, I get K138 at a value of 0.106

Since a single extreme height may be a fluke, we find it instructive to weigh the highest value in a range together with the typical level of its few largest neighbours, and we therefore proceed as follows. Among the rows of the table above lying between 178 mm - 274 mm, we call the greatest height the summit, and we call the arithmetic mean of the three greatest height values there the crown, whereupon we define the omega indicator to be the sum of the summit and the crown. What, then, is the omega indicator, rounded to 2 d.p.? 2.70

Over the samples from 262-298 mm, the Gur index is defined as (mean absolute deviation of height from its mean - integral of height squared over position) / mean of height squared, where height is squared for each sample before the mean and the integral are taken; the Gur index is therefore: -36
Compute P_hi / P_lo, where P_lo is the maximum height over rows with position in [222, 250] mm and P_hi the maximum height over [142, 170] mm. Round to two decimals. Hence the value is 0.95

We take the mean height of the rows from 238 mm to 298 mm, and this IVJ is 1.19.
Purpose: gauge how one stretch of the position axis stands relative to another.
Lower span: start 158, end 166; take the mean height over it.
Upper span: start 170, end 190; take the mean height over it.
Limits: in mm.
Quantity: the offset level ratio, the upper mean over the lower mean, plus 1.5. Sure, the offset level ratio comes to 2.47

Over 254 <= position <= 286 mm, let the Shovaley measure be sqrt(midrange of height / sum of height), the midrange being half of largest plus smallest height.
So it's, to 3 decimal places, 0.354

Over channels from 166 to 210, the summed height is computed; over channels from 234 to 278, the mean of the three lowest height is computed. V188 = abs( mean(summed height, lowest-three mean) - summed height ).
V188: 6.33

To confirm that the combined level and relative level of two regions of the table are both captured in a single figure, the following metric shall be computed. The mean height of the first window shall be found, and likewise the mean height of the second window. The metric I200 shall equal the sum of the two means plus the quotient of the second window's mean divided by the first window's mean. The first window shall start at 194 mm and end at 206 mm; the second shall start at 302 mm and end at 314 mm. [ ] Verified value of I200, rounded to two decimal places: 3.37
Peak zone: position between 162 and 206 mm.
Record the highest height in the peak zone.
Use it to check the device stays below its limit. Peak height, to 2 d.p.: 1.33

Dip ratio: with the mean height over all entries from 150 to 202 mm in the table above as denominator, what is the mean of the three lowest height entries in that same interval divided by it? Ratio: 0.97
